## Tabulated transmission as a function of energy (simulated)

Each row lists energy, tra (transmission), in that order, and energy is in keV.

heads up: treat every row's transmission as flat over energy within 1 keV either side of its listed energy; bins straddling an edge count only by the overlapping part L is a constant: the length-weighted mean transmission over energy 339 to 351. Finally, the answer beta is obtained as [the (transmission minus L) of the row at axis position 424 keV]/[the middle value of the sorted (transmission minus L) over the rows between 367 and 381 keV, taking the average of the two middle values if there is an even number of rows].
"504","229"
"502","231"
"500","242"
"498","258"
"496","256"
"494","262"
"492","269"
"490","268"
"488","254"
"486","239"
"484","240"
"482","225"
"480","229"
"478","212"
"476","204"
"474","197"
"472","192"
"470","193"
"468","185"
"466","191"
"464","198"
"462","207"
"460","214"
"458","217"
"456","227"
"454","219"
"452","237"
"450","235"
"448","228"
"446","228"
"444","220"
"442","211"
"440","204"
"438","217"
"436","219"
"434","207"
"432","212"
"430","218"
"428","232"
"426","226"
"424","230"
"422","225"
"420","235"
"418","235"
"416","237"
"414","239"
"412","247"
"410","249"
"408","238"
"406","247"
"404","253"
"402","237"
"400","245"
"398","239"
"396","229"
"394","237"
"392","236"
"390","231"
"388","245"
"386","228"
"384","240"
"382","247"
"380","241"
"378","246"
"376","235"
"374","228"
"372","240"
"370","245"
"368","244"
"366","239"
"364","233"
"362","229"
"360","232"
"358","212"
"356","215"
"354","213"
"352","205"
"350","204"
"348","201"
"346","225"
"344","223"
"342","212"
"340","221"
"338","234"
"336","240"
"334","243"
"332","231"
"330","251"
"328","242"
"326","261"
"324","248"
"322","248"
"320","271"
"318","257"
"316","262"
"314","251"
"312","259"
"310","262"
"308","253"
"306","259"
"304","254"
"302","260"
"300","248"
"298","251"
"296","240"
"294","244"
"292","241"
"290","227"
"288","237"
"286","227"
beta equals 0.6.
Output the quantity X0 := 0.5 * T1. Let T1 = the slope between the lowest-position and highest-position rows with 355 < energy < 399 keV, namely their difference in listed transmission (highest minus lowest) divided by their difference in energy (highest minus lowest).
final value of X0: 0.3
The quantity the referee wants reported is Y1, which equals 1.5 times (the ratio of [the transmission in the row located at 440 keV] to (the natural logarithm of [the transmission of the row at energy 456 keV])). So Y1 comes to 56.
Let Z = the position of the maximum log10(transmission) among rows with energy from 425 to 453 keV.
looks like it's 452 keV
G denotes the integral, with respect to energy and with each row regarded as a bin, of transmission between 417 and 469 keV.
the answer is 11354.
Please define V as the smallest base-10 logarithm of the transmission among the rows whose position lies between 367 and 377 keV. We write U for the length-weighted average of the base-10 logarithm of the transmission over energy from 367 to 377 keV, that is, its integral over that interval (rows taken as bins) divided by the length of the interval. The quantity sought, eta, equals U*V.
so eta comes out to 5.61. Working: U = 2.38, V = 2.36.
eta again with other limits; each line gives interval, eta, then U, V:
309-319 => 5.79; 2.41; 2.40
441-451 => 5.46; 2.35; 2.32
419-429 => 5.55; 2.36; 2.35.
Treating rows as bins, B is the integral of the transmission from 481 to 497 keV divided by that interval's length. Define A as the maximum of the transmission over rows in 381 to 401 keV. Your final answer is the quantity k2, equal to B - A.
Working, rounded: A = 247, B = 252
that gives 5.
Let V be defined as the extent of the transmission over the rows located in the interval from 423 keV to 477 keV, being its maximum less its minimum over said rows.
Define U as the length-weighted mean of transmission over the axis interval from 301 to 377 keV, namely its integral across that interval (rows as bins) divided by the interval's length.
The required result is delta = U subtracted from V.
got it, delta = -186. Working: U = 238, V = 52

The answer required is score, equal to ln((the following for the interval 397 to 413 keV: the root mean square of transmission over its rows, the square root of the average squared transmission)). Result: 5.50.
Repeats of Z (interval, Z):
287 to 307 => 302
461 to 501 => 492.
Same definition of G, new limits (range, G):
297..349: 12734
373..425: 12398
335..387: 11864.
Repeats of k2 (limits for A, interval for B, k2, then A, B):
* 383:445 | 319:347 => -14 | 253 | 239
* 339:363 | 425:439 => -13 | 232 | 219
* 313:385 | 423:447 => -52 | 271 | 219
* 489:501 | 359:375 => -33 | 269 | 236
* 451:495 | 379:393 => -31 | 269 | 238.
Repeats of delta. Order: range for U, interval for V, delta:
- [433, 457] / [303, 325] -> -198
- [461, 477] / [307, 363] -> -126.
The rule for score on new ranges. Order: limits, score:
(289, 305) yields 5.50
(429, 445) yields 5.36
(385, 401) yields 5.47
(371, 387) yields 5.47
